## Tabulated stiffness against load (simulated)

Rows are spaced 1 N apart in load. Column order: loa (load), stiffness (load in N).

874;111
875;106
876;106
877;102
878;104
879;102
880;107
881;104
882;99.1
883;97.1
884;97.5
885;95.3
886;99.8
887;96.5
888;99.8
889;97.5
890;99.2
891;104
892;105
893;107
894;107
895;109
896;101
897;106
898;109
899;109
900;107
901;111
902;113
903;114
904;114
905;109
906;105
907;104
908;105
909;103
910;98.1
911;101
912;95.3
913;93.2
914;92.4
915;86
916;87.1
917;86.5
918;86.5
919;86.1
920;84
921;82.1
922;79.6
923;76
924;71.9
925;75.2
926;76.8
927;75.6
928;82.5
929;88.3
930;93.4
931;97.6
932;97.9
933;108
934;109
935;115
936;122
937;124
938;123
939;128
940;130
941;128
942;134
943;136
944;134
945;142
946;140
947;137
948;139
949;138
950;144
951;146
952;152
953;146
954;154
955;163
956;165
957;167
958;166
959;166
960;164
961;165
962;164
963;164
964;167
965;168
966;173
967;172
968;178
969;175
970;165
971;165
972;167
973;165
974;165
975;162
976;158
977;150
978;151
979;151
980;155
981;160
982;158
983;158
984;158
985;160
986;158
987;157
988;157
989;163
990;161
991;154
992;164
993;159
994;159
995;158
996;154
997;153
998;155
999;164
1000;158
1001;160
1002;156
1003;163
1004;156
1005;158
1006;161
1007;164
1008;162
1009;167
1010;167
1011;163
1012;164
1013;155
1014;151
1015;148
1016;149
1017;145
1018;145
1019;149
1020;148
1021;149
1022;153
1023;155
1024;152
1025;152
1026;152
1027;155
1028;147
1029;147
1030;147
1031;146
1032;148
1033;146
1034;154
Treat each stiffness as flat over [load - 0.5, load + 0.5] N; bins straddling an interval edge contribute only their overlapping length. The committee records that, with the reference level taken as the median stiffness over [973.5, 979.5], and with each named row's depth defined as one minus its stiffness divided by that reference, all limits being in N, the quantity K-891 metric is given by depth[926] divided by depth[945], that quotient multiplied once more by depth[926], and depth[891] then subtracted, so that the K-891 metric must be 2.8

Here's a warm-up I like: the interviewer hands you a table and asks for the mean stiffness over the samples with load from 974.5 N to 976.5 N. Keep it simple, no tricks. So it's 160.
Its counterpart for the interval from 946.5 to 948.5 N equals 138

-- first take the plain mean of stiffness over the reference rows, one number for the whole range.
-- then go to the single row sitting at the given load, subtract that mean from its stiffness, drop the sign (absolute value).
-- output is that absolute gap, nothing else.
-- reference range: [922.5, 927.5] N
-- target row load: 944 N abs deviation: 59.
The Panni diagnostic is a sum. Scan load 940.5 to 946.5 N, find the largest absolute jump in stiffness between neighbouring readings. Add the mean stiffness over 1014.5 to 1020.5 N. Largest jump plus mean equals 155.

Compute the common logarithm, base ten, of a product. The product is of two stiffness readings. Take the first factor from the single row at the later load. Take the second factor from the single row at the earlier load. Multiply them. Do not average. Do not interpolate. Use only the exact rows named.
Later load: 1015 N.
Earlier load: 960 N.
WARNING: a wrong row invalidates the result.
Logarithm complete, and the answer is 4.39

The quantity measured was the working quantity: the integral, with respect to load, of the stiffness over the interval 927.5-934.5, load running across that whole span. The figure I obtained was 677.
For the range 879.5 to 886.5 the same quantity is 700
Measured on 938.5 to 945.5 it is 932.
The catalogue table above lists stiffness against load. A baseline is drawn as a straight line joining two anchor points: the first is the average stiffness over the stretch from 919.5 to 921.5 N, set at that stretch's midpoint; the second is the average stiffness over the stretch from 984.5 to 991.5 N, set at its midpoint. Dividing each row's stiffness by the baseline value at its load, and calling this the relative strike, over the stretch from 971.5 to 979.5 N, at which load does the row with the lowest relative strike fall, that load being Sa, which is 979 N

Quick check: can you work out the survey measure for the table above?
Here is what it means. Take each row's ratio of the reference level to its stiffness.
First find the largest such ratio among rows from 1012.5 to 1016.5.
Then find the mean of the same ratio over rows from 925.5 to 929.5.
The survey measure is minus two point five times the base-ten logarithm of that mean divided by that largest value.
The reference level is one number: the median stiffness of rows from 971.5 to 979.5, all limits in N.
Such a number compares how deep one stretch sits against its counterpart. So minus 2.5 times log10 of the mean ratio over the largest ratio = -0.7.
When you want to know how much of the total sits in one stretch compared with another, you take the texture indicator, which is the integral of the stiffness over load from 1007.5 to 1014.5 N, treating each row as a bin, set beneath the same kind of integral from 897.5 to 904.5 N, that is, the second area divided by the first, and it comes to 0.7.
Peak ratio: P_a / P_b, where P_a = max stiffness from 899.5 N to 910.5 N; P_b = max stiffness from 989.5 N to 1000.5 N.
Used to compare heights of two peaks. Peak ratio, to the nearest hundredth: 0.70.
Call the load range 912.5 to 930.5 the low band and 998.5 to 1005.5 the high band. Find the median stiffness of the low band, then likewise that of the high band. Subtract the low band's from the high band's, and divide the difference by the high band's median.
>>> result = 0.462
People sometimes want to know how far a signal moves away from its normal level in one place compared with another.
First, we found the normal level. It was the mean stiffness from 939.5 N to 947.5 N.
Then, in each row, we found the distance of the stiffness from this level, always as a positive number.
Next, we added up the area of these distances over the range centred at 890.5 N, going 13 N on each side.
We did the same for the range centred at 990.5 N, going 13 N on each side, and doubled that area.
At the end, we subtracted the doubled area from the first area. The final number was -369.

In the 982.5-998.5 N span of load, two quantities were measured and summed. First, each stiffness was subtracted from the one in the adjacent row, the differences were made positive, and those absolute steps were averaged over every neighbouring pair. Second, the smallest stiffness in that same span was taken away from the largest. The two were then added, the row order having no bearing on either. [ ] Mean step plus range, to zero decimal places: 14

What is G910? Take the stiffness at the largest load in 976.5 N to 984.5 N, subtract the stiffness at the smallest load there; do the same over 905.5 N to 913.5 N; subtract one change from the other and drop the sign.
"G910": 20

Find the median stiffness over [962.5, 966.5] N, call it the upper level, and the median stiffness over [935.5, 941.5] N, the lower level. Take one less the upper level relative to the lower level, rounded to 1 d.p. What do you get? -0.3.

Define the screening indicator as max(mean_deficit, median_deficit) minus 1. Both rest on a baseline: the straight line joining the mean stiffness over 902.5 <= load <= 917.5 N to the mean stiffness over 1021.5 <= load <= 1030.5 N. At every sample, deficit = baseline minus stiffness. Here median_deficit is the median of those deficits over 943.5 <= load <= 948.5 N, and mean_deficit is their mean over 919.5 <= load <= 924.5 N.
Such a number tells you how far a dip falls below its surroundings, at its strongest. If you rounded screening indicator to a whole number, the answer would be 25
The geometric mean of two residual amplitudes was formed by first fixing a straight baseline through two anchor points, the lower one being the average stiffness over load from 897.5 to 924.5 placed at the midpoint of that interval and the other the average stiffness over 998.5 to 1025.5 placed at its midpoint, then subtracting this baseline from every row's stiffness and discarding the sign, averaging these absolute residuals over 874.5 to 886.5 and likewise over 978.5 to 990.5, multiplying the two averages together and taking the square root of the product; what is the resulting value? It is 20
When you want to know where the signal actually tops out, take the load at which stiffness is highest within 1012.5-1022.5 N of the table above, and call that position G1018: 1013 N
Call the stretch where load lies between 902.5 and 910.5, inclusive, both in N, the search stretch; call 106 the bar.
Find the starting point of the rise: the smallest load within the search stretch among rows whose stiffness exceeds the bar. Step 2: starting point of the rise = 903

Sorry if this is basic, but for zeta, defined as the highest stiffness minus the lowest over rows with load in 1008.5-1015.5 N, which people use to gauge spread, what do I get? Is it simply 19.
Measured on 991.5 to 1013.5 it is 14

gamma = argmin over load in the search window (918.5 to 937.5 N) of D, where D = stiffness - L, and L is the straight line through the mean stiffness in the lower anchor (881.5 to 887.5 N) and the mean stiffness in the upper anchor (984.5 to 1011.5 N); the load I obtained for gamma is 924 N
